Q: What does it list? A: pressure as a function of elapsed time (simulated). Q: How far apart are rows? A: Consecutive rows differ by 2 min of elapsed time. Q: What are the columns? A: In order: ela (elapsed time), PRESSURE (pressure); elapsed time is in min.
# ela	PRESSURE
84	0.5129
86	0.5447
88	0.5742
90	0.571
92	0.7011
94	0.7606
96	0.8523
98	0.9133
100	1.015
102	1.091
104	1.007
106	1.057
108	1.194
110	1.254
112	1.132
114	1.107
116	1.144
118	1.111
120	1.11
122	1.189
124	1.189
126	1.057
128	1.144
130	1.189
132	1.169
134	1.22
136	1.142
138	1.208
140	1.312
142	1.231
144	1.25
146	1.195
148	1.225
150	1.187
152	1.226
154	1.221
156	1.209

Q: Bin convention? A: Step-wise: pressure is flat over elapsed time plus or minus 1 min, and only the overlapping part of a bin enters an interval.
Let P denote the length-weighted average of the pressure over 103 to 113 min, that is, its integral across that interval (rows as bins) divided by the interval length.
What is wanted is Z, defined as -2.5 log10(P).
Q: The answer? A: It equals -0.13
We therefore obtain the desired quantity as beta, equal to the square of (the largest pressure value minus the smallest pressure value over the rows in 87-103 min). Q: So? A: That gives 0.270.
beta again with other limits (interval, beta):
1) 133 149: 0.029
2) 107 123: 0.022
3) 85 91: 0.001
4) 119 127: 0.017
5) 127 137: 0.006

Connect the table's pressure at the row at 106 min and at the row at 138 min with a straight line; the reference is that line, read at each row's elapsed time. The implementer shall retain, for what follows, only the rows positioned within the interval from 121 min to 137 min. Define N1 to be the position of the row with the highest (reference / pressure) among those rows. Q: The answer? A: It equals 126 min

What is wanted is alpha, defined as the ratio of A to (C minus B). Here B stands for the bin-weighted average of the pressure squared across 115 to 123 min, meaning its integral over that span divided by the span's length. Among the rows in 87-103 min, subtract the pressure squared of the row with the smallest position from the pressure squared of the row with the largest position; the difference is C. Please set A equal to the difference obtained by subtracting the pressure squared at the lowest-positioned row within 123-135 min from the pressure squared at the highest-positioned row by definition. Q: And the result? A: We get -0.17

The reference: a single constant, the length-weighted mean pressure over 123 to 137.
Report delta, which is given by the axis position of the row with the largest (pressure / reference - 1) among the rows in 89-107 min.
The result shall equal 102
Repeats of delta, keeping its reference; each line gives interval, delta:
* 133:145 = 140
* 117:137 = 134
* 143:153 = 144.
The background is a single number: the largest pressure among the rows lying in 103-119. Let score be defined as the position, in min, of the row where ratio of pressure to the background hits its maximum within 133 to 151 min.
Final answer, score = 140 min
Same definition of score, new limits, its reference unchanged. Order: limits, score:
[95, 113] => 110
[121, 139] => 134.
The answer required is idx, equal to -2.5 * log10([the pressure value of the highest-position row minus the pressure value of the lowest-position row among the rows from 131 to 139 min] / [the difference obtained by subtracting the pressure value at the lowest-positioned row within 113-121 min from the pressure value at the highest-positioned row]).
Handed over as -2.8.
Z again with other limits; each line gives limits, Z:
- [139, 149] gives -0.24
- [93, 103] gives 0.08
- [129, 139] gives -0.18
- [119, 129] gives -0.14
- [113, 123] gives -0.13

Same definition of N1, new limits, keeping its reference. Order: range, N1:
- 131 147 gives 136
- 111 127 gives 126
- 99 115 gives 104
